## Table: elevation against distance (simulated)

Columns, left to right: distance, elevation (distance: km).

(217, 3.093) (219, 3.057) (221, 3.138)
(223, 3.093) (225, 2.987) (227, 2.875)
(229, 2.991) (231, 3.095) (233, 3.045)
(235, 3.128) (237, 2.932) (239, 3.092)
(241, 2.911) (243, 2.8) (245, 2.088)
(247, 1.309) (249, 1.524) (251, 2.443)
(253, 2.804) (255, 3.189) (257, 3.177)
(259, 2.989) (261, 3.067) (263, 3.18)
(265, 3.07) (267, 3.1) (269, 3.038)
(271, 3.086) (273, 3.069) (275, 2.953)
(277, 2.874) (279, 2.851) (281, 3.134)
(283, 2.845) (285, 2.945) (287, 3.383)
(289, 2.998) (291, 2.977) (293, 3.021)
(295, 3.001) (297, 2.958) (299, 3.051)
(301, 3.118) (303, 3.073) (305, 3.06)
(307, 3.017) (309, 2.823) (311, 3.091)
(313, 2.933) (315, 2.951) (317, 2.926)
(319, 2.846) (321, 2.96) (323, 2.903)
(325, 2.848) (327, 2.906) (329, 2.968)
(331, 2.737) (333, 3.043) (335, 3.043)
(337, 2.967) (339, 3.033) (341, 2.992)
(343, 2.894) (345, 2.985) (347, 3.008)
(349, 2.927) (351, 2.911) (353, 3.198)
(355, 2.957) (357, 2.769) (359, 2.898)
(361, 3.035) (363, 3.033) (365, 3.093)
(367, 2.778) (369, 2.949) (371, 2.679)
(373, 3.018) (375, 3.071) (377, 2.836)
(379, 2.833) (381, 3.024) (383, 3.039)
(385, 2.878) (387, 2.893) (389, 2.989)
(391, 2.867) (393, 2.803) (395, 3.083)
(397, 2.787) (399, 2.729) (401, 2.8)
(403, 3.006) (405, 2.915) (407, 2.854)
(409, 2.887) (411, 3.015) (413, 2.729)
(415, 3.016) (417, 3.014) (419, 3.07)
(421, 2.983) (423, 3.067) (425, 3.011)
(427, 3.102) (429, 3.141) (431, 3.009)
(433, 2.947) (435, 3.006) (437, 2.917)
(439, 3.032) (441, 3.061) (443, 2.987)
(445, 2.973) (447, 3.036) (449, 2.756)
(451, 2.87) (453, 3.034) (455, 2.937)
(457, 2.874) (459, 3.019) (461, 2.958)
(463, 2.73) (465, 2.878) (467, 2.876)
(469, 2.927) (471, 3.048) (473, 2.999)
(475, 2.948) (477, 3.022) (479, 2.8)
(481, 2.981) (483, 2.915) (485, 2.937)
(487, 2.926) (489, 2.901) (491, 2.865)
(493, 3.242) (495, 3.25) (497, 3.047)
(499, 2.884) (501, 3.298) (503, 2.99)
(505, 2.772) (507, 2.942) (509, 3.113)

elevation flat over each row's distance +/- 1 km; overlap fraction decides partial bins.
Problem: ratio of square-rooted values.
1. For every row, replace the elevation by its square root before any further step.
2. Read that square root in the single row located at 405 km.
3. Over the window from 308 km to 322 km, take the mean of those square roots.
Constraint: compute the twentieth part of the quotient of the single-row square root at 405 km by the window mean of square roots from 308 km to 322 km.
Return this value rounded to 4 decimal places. 0.0499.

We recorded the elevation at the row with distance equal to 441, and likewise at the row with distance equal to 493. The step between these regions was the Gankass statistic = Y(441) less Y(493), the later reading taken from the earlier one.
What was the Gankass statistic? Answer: -0.18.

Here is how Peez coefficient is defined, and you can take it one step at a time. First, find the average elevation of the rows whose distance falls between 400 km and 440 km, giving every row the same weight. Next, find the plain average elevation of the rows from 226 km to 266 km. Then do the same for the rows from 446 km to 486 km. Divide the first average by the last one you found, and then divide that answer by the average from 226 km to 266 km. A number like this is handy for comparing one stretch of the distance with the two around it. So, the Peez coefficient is 0.365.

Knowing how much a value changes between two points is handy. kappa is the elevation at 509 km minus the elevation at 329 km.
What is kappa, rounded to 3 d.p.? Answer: 0.145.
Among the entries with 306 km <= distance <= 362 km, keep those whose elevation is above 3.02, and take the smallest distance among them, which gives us 311 km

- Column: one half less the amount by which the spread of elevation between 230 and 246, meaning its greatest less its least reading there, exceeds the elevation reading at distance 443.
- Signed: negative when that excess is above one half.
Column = 2.45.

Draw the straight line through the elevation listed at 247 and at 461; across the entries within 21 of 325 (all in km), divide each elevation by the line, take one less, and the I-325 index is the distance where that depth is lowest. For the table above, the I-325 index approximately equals 331 km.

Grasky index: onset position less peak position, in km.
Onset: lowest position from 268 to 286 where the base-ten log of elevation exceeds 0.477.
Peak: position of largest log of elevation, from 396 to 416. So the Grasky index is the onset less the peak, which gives -146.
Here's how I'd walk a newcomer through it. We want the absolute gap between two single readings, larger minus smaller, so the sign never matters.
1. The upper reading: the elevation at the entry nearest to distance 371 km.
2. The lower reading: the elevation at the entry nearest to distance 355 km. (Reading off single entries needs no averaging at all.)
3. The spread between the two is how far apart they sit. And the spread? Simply 0.28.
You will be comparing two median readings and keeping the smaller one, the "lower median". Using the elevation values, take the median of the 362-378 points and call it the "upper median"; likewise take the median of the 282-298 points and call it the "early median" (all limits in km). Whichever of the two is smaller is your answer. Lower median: 2.98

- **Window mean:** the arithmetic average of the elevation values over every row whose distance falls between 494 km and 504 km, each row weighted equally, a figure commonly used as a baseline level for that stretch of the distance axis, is 3.09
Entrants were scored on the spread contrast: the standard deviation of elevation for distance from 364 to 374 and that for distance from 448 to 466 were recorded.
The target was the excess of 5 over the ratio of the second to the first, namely 4.4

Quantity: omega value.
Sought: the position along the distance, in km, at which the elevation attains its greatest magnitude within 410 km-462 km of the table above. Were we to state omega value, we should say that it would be 429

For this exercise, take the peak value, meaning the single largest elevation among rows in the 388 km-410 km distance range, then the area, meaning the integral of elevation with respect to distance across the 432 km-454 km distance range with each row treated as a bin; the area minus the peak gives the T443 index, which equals 62.2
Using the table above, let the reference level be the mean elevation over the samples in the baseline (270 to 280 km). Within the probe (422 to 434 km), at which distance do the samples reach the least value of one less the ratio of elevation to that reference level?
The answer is 429 km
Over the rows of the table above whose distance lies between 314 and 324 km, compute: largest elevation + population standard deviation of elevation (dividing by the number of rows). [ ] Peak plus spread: 3.00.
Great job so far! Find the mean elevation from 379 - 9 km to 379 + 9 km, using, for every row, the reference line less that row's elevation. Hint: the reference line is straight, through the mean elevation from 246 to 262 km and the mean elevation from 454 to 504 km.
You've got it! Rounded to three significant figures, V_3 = -0.130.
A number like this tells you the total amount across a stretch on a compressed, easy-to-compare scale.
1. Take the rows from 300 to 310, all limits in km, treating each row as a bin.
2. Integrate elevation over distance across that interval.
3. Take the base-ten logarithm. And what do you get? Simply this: 1.48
